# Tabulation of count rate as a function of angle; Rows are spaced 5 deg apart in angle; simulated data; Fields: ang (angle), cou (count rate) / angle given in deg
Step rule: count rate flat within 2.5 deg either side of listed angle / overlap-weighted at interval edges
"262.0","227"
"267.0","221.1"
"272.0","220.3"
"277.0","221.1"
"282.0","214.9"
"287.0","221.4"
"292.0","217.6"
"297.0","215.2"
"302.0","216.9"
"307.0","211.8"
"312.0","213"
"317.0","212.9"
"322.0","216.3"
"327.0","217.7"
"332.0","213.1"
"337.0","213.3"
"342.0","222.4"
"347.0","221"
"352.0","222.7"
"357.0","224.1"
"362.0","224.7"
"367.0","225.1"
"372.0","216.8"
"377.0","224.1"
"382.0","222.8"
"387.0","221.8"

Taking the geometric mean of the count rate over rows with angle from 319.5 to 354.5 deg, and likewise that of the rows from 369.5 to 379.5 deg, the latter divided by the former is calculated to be 1.01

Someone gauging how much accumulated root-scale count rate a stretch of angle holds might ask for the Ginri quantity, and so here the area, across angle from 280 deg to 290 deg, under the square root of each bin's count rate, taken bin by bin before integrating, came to 148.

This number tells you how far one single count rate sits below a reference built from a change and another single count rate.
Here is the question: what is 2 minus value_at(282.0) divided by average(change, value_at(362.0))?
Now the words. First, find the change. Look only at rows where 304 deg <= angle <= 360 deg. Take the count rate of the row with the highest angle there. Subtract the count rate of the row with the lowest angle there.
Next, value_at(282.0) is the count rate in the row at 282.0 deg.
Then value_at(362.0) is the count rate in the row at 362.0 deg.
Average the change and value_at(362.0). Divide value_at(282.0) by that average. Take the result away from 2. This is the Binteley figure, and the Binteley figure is 0.19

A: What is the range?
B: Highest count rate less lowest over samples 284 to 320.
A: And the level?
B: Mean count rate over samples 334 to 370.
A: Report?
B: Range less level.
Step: -212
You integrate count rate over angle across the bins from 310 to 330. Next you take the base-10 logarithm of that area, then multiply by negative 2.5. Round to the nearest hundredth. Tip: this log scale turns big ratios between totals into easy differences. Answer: -9.08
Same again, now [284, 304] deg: -9.10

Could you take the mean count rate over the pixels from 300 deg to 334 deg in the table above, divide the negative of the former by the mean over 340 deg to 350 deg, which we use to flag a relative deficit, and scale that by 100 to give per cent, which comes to -96.8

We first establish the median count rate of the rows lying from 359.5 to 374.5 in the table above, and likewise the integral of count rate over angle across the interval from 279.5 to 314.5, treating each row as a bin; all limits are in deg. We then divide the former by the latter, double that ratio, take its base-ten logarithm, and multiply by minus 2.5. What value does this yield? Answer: 3.06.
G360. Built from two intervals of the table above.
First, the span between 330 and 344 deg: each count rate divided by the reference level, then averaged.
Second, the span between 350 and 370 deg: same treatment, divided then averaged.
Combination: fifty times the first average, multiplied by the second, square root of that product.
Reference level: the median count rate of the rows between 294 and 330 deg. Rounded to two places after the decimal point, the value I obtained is 7.23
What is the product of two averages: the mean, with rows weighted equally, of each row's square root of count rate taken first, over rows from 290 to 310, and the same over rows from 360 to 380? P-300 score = 219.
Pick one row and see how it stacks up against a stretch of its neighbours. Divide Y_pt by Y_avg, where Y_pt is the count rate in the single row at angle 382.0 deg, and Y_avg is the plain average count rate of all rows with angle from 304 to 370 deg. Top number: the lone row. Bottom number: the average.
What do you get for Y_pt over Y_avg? 1.02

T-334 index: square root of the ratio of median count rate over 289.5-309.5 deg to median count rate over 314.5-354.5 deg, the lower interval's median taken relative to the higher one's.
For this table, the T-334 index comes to 1.00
